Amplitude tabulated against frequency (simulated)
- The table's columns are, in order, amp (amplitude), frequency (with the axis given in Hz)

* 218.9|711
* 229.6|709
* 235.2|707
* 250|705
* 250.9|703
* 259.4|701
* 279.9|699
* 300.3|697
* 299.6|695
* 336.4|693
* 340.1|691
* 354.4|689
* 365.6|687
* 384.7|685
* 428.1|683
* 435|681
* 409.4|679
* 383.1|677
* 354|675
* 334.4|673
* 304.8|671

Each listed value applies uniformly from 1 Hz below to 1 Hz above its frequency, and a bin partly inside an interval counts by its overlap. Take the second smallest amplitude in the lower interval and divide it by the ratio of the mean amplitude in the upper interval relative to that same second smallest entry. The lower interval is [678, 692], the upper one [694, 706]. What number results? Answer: 459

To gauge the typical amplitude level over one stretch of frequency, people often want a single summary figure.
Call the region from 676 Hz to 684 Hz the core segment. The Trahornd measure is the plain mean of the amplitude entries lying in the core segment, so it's 414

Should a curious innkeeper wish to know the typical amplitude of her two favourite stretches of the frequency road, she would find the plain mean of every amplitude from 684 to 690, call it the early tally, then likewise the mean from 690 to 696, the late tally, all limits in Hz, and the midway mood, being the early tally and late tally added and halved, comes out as 347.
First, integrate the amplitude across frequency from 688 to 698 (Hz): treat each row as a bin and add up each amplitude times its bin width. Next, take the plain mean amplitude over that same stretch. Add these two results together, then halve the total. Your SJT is 1794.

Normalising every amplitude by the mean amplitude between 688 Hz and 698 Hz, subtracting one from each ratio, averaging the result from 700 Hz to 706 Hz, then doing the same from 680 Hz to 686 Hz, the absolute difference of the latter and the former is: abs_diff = 0.50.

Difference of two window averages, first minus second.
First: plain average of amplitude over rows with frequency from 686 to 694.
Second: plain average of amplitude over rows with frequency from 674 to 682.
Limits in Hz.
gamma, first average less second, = -46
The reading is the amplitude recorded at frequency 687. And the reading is 365.6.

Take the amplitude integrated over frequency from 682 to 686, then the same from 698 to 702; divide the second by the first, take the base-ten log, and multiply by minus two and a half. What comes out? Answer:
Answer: 0.45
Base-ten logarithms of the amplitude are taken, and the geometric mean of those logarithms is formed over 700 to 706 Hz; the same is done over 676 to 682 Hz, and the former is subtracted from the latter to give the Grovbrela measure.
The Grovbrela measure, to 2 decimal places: 0.21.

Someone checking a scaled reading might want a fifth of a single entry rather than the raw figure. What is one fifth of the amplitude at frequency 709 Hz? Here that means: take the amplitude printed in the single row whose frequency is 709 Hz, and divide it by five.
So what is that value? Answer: 46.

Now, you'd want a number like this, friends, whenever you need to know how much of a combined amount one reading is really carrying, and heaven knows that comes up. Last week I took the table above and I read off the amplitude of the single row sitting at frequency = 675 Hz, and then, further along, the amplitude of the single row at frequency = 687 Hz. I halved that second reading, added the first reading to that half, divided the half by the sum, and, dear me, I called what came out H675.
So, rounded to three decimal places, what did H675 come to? 0.341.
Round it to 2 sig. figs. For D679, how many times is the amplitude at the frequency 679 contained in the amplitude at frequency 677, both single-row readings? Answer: 0.94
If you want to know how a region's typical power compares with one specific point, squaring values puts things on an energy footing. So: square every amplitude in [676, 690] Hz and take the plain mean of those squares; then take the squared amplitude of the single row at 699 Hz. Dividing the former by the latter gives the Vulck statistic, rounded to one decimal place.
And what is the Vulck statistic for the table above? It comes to 2.0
